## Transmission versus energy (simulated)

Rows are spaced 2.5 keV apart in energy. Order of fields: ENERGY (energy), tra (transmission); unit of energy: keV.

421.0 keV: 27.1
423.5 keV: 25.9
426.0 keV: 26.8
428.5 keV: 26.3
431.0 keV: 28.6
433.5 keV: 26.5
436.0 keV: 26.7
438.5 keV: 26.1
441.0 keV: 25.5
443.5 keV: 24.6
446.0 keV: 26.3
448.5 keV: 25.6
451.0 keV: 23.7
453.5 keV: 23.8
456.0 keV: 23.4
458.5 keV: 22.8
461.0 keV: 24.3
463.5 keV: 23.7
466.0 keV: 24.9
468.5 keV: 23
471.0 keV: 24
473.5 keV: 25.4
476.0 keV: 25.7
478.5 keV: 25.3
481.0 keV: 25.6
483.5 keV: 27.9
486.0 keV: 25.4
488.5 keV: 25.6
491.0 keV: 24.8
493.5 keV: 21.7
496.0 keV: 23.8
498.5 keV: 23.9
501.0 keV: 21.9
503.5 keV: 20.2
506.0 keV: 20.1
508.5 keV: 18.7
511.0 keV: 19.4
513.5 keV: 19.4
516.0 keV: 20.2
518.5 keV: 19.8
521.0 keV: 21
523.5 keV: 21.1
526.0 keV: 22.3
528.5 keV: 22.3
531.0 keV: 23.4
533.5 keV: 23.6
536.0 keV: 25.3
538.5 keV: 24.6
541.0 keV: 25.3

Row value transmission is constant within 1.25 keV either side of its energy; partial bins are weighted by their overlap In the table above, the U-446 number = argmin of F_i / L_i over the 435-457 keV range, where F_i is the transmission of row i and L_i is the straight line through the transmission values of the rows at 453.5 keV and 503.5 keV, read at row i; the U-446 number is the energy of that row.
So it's 451.0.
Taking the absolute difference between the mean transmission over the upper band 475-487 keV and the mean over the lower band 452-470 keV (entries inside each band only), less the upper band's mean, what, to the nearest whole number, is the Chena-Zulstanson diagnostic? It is -24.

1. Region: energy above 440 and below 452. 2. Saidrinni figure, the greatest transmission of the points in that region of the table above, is 26.3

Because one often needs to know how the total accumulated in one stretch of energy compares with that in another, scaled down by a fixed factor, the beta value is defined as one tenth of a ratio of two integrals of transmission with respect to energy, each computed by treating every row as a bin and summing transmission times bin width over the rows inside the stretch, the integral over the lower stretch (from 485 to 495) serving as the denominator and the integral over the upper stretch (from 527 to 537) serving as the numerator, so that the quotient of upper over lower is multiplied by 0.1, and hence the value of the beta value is 0.097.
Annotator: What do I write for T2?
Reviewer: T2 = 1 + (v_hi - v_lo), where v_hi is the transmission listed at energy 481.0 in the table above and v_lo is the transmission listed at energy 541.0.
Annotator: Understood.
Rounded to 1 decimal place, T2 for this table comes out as 1.3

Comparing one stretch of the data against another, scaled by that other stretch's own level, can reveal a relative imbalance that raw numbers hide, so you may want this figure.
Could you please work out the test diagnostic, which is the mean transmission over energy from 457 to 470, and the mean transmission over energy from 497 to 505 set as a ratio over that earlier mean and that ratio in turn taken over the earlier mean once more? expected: 0.0390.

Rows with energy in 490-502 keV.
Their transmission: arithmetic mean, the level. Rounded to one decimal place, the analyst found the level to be 23.2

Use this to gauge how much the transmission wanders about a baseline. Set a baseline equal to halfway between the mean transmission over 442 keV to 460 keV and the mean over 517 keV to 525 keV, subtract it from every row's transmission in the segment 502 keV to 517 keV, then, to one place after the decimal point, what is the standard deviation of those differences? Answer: 0.6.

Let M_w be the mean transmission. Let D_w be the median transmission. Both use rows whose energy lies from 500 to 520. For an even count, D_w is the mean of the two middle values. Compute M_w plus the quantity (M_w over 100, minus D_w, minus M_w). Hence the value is -19.8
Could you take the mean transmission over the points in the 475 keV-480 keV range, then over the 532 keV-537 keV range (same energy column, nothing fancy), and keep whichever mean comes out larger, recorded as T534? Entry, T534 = 25.5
